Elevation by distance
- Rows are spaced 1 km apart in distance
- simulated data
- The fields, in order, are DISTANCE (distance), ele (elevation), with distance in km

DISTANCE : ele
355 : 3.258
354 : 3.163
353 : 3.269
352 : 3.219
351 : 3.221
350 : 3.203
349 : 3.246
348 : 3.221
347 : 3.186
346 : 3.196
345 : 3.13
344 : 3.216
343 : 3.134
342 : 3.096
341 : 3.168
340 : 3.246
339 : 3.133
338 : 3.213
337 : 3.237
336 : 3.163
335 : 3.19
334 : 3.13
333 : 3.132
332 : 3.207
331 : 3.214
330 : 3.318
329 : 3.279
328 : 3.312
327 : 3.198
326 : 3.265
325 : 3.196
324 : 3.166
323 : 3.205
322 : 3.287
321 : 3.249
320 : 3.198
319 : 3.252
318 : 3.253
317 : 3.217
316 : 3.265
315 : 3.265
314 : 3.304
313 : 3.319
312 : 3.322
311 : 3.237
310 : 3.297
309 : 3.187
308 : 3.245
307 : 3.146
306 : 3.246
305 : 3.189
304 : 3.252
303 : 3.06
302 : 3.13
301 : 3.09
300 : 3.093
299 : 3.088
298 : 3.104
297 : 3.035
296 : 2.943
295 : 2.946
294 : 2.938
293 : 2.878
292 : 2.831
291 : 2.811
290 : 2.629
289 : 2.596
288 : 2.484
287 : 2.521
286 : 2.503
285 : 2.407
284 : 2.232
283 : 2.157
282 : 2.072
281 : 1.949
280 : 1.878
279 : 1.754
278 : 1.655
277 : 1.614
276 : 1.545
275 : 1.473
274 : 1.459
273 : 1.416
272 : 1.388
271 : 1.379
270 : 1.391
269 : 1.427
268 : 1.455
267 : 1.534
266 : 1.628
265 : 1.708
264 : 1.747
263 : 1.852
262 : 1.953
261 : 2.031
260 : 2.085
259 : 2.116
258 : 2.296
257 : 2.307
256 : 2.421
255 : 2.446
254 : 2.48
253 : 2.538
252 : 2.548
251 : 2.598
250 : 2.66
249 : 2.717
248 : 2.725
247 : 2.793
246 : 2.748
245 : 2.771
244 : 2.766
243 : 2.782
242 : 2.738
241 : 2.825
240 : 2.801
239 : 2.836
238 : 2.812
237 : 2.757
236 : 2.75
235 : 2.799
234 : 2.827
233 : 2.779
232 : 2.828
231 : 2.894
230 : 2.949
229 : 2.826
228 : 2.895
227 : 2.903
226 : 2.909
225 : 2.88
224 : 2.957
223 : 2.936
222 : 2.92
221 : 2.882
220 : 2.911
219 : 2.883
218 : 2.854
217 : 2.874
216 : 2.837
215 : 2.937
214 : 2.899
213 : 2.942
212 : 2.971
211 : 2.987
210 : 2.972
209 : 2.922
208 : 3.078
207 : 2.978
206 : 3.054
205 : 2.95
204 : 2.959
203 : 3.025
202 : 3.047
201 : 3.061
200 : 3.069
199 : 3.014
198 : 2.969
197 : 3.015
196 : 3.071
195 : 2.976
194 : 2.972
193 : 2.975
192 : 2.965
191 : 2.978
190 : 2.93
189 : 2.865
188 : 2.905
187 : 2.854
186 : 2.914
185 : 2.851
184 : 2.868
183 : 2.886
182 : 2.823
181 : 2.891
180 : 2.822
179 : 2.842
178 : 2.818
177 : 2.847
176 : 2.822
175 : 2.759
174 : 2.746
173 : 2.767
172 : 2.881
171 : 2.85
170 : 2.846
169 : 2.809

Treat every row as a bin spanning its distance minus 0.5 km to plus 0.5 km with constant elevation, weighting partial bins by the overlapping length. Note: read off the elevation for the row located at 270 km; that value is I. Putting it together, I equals 1.391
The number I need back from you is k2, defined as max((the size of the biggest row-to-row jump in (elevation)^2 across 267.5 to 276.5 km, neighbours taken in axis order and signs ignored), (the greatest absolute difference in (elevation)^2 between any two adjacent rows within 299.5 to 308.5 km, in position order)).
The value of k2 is 1.21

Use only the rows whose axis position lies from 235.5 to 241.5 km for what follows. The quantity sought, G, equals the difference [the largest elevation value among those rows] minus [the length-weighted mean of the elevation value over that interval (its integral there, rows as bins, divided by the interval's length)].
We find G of 0.039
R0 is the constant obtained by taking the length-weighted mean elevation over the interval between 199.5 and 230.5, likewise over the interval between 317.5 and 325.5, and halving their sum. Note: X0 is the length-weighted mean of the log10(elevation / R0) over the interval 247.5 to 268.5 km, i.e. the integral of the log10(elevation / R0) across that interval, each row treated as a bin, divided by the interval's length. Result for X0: -0.16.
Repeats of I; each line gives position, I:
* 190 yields 2.93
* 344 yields 3.216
